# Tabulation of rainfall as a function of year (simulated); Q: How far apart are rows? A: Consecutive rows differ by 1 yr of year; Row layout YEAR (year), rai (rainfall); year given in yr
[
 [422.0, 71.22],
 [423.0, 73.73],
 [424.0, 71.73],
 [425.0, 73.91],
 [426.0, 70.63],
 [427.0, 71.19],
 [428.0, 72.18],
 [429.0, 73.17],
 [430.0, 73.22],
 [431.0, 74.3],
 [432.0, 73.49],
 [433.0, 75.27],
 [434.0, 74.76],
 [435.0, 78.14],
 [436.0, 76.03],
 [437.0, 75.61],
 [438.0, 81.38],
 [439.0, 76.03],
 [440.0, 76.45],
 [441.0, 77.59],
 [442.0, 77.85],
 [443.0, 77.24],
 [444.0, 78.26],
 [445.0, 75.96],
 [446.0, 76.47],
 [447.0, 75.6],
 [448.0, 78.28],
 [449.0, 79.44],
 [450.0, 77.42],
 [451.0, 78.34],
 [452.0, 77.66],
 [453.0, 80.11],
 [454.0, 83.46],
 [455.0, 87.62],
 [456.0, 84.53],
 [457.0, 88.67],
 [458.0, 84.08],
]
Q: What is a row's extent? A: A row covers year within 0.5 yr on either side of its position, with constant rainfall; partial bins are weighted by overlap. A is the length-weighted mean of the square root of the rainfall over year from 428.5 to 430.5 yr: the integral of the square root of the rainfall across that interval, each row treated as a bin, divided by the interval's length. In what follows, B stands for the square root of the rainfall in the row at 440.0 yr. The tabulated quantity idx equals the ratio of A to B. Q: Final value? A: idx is 0.978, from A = 8.56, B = 8.74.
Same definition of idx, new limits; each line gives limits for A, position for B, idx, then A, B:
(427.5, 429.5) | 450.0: 0.969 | 8.52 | 8.80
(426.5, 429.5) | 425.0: 0.988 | 8.50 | 8.60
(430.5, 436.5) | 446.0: 0.992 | 8.68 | 8.74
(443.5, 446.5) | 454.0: 0.960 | 8.77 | 9.14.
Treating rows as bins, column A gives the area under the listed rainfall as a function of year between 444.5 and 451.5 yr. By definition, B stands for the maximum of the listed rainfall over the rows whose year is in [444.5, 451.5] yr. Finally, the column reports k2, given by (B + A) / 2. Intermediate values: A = 542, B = 79.44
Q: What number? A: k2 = 310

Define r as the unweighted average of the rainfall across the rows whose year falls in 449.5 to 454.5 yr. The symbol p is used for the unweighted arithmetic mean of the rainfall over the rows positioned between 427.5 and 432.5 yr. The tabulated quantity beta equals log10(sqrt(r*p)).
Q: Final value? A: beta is 1.882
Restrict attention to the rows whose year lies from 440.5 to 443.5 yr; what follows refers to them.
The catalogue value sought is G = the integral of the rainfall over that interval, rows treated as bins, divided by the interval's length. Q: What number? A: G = 77.6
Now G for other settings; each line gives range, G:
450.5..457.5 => 82.9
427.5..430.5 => 72.9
